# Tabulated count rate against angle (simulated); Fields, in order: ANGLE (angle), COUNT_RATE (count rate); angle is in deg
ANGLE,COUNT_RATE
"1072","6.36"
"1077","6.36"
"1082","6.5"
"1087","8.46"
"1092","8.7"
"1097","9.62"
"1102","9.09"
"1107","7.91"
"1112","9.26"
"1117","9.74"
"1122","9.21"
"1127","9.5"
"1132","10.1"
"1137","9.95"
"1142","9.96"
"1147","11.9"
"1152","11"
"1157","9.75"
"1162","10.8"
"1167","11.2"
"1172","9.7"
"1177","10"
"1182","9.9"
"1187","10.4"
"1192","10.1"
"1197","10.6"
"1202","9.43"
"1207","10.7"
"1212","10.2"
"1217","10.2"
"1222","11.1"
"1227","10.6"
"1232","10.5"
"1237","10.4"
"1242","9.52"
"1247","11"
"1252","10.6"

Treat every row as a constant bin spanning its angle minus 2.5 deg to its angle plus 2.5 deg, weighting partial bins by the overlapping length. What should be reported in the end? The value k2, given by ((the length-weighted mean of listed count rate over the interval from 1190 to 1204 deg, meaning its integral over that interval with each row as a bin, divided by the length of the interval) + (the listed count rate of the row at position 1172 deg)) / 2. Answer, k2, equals 9.9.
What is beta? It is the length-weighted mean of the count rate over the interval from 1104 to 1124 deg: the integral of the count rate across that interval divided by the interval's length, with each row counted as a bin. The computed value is 9.0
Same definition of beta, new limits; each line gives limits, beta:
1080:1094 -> 7.9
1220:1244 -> 10.4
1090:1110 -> 8.8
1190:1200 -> 10.3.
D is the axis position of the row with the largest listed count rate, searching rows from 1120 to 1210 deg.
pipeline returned 1147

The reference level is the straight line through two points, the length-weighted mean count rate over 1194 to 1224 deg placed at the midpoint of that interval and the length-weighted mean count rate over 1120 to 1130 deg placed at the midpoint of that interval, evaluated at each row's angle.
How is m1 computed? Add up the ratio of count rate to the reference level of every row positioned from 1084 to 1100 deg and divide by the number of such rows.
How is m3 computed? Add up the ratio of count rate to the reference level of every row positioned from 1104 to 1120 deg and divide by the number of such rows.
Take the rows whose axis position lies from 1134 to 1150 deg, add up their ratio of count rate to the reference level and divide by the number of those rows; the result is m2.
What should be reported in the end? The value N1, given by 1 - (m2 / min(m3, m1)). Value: -0.14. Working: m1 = 0.99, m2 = 1.10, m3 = 0.97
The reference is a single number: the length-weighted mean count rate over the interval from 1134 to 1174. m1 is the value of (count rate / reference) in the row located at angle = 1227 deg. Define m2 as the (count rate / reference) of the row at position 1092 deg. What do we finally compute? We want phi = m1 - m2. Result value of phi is 0.18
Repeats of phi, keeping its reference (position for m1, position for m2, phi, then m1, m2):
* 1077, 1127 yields -0.30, 0.60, 0.90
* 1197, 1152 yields -0.04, 1.01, 1.04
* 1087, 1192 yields -0.16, 0.80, 0.96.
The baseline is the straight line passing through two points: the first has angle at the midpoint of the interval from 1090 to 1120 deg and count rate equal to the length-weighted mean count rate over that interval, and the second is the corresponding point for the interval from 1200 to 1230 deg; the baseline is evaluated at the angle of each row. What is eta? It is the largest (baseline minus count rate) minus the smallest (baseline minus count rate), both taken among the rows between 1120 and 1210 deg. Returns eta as 3.1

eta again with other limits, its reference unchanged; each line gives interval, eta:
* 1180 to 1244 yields 1.8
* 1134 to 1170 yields 2.3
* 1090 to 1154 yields 3.5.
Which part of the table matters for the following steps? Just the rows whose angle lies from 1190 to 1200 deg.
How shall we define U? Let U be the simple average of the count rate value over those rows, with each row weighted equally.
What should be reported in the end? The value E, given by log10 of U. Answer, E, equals 1.01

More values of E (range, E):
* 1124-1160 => 1.01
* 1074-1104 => 0.91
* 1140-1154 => 1.04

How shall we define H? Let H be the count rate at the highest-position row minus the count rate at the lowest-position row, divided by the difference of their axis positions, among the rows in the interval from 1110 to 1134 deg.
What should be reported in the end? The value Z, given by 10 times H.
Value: 0.42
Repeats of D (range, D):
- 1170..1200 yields 1197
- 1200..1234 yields 1222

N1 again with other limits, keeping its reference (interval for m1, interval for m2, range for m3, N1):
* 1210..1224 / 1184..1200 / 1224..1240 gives -0.03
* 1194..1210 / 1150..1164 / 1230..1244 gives -0.13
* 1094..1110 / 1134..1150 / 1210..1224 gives -0.14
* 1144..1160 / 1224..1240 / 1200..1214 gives -0.01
